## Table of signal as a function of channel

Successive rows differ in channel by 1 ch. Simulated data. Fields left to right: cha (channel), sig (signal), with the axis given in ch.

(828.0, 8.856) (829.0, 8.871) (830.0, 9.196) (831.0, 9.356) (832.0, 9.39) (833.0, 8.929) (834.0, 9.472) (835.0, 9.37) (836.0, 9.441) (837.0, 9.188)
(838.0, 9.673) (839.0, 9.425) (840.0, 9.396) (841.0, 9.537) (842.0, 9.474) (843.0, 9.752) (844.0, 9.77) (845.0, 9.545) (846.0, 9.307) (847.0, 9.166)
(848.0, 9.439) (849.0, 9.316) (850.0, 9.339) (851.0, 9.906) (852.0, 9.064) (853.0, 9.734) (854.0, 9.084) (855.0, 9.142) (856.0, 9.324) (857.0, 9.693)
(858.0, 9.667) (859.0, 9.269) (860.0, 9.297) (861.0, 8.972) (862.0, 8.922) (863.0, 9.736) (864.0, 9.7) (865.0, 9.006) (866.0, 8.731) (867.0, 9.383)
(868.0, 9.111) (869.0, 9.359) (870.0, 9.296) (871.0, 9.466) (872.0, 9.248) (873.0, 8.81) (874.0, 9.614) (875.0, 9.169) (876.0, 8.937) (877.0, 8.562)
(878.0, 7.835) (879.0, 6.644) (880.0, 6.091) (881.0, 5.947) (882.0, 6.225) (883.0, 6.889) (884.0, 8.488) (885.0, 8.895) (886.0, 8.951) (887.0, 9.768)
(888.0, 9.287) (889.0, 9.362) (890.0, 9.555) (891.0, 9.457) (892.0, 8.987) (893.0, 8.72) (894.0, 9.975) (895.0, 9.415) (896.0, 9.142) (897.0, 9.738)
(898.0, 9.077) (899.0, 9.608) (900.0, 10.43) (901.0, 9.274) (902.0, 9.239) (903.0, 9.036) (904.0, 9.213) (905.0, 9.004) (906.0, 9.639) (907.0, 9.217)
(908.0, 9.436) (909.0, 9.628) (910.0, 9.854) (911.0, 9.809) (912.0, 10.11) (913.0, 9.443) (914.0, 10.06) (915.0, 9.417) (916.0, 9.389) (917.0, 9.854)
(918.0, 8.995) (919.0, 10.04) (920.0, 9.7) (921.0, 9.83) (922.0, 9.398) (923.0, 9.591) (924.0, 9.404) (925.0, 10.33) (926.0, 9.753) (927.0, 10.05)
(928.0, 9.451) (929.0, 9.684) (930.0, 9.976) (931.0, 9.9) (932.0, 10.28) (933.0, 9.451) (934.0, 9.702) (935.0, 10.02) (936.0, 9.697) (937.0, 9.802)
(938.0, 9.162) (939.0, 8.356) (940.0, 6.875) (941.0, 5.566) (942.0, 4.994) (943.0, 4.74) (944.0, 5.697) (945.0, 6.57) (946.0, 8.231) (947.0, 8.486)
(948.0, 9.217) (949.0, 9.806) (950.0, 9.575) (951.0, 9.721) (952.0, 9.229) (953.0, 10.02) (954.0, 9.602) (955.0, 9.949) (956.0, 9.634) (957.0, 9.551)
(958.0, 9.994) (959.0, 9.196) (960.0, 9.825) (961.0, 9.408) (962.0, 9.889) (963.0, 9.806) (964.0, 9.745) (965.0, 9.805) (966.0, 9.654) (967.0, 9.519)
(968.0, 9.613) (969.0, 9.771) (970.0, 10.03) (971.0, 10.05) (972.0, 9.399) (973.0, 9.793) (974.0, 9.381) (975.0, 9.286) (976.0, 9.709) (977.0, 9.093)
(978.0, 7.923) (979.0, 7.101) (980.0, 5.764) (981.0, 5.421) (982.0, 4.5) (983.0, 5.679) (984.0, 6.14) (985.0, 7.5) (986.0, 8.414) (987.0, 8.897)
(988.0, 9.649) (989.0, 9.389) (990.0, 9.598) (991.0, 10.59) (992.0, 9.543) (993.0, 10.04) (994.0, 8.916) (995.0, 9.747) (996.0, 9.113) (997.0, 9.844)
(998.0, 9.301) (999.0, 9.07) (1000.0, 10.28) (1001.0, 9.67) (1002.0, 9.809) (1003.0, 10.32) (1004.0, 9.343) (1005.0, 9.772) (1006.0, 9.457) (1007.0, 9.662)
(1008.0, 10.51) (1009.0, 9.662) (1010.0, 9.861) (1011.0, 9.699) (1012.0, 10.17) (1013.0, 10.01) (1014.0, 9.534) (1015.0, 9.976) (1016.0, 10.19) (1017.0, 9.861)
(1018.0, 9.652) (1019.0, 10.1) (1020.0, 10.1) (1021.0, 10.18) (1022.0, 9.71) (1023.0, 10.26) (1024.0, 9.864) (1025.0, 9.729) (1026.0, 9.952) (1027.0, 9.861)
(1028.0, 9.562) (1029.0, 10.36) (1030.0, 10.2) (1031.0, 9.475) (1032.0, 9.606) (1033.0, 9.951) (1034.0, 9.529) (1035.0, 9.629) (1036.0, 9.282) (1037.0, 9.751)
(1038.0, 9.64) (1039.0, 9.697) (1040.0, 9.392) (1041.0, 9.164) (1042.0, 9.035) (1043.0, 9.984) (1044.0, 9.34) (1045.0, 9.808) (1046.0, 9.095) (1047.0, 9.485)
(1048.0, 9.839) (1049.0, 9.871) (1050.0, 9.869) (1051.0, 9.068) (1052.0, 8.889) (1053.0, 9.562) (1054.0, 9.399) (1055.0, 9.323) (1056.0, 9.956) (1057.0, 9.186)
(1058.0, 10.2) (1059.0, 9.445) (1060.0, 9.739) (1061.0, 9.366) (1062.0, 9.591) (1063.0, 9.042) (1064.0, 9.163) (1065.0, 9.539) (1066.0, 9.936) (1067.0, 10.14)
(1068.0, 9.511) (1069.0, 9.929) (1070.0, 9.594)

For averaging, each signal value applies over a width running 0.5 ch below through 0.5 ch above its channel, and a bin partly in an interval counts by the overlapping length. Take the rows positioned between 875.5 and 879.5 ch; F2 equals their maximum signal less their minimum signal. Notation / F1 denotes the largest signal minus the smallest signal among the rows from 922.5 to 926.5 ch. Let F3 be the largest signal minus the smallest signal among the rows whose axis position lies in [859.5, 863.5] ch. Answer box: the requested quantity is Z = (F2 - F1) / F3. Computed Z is 1.68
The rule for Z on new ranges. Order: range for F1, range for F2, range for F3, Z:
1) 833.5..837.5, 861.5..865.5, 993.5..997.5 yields 0.57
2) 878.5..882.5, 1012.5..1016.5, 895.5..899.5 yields -0.06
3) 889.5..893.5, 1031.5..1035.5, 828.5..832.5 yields -0.80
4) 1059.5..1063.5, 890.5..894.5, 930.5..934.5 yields 0.67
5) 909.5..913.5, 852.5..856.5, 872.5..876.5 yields -0.02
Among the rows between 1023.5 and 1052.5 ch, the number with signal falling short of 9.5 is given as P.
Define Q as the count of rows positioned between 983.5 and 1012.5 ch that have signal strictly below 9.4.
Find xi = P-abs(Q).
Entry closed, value 0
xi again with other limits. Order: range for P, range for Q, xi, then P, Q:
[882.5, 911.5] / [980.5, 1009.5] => 6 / 19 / 13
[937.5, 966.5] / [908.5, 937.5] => 11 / 14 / 3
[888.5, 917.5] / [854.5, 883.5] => -6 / 17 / 23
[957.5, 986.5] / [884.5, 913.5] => 1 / 15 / 14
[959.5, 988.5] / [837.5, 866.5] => 0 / 15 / 15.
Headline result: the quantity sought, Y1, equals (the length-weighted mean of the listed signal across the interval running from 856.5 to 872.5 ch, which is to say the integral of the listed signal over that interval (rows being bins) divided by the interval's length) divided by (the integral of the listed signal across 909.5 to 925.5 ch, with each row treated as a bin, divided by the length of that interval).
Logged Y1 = 0.96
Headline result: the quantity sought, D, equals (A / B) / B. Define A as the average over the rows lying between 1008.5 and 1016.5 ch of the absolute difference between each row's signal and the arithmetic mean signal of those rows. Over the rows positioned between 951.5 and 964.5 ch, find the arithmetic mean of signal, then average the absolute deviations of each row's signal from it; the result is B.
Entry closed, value 3.9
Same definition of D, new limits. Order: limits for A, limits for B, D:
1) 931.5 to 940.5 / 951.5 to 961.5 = 12.5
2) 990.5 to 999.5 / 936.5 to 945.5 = 0.2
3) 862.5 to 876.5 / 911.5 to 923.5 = 3.2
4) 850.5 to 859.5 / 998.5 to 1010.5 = 3.0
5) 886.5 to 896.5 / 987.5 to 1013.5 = 2.6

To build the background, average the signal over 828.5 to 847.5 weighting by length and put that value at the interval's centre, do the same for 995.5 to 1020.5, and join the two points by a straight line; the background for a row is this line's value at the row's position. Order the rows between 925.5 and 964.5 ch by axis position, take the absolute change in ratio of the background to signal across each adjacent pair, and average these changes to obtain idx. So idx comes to 0.081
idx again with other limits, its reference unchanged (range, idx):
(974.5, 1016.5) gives 0.096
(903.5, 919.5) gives 0.046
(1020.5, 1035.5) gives 0.035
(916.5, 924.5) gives 0.048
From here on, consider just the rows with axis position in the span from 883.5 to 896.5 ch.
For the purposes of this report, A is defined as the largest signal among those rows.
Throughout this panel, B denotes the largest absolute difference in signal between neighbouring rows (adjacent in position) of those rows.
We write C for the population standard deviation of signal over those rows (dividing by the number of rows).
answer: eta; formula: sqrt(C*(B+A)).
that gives 2.1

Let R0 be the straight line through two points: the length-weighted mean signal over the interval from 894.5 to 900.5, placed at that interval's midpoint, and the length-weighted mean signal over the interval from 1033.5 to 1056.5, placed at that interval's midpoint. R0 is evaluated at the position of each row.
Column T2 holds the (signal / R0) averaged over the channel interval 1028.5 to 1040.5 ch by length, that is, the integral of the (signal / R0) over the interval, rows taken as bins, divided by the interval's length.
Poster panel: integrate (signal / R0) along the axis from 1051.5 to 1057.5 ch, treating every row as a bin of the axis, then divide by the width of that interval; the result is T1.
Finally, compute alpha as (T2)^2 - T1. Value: 0.05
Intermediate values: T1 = 0.99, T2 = 1.02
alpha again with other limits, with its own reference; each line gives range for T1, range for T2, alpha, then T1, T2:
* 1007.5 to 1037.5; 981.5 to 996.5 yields -0.24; 1.04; 0.89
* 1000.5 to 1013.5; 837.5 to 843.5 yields -0.04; 1.03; 0.99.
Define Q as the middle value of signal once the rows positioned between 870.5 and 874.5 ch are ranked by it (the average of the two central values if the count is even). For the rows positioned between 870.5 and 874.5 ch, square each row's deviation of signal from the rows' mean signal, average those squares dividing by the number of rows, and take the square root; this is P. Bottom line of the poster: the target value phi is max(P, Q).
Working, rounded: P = 0.30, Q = 9.36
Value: 9.36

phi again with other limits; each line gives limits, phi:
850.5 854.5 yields 9.41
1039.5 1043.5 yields 9.28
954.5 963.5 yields 9.81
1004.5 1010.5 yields 9.72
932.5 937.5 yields 9.70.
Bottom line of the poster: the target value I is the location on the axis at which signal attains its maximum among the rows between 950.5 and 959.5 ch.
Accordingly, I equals 953.0 ch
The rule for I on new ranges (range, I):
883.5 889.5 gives 887.0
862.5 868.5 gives 863.0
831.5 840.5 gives 838.0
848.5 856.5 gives 851.0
